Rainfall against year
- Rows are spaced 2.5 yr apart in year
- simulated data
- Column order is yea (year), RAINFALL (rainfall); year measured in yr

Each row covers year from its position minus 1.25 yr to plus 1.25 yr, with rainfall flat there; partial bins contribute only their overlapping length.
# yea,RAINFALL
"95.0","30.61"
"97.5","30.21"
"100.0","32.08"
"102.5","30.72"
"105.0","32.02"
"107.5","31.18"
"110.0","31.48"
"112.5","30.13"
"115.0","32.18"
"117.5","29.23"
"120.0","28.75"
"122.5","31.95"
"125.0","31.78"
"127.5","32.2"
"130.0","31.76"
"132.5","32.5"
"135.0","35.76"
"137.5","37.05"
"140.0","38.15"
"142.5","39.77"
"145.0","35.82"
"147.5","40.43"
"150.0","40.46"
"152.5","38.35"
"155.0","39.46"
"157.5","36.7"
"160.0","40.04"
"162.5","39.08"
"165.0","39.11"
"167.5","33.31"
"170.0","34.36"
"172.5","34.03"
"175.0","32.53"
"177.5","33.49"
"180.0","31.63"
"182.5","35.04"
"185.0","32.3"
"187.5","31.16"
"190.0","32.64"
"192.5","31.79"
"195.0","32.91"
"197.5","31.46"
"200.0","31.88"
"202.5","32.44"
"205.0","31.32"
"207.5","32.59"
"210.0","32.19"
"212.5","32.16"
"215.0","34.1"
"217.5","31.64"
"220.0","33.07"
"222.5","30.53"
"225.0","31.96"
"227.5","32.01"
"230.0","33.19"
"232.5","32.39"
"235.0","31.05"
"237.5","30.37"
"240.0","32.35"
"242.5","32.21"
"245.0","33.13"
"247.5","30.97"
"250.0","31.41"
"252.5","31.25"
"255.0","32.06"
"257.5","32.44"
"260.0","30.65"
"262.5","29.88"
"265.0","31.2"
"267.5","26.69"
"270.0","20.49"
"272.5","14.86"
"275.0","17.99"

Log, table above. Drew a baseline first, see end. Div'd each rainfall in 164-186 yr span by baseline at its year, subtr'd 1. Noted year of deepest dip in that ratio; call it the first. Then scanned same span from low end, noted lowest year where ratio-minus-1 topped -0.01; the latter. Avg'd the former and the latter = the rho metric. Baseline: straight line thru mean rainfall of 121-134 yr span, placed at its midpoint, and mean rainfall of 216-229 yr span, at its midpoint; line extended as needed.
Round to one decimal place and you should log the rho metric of 172.5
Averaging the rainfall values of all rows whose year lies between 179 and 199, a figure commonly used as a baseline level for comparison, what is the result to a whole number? 32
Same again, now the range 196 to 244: 32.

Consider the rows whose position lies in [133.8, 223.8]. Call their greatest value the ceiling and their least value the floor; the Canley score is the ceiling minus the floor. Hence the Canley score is 10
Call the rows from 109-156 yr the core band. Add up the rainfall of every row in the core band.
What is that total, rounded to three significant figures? 657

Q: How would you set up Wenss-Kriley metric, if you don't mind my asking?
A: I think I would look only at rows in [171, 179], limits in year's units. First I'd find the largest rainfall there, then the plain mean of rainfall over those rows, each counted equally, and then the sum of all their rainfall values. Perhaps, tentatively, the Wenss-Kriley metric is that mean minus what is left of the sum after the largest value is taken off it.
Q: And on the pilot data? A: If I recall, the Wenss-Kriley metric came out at -32.7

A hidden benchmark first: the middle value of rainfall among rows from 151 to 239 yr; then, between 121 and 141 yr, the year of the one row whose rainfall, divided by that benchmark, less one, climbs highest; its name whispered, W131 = 140.0 yr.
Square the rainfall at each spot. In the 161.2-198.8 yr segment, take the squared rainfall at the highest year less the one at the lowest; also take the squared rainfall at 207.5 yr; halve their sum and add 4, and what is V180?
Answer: 266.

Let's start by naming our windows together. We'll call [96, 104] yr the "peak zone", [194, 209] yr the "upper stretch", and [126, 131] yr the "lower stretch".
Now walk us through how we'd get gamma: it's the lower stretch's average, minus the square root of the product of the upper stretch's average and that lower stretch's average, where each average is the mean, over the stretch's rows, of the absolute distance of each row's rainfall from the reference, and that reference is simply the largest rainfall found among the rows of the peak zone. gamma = -0.1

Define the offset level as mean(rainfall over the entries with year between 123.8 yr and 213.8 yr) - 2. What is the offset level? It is 33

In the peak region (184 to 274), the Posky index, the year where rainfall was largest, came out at 215.0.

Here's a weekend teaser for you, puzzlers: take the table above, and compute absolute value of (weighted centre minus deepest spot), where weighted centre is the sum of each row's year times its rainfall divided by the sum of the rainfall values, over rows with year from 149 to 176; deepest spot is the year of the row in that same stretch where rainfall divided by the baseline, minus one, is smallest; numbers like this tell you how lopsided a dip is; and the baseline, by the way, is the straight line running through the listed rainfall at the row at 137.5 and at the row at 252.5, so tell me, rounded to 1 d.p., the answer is 13.0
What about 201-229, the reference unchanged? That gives 10.0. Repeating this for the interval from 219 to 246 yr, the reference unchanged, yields 10.0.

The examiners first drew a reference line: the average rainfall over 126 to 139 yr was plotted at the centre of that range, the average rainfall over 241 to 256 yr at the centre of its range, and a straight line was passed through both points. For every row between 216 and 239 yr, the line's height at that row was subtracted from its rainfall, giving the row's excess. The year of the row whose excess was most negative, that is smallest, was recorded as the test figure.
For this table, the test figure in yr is 222.5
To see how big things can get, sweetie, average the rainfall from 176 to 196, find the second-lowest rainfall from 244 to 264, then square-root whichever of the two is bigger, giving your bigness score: 5.71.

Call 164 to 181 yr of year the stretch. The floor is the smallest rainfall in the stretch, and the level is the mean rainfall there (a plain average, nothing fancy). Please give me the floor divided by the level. 0.93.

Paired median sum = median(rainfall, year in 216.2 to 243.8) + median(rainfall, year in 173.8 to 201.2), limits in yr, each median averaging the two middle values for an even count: 64.3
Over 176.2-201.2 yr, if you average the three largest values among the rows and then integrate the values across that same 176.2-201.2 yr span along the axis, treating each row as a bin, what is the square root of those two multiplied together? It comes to 166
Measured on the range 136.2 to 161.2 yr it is 197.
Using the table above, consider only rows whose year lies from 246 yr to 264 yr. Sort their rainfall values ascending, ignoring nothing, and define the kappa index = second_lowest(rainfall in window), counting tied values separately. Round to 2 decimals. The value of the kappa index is 30.65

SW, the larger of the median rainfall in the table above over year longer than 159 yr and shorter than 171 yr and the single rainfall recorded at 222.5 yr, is 39.1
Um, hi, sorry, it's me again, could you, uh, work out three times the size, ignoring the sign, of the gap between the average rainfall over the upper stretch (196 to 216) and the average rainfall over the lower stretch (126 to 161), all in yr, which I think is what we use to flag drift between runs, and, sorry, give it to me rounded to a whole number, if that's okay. 14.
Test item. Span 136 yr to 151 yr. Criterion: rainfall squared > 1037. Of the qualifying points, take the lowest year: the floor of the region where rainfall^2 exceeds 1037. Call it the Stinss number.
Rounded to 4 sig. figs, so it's 137.5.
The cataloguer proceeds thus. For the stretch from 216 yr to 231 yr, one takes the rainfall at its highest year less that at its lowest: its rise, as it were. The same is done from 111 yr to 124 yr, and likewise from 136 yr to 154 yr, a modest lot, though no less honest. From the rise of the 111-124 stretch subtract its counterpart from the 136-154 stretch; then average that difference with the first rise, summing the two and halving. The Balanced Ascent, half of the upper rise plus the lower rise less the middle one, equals 1.0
